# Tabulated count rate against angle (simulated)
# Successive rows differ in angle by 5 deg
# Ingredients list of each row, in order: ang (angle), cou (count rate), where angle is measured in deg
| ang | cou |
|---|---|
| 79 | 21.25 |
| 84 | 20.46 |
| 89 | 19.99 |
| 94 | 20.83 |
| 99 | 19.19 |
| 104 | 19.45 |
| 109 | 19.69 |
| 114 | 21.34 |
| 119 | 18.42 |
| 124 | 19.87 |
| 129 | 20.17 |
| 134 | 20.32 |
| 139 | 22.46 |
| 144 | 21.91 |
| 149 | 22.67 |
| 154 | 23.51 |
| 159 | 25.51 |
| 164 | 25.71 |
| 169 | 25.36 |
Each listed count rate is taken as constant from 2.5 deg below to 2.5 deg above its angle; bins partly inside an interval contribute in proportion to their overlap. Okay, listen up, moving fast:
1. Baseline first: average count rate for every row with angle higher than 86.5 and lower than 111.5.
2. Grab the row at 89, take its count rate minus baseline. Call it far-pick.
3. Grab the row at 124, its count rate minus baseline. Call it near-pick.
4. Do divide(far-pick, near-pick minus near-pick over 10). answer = 4.4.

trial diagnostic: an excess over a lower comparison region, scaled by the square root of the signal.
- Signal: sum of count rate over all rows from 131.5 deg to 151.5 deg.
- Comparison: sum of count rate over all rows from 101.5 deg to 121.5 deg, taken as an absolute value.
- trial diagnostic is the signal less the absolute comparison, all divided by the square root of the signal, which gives 0.9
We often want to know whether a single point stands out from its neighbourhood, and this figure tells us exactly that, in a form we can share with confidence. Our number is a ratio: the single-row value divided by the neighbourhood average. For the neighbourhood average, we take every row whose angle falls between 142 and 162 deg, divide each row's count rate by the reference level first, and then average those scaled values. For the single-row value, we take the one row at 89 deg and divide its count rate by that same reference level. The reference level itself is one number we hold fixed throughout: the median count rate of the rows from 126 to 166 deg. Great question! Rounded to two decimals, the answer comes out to 0.85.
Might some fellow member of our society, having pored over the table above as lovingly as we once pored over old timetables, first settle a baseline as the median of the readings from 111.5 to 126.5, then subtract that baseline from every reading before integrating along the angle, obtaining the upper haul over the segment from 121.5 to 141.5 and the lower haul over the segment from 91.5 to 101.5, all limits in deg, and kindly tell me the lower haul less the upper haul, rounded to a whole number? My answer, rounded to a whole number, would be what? -15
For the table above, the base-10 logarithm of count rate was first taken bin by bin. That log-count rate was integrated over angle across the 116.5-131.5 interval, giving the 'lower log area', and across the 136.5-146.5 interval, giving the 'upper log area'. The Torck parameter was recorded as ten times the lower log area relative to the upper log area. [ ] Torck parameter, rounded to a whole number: 14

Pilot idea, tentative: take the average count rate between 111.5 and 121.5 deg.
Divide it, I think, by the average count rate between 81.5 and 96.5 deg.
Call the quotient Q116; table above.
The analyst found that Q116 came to 0.97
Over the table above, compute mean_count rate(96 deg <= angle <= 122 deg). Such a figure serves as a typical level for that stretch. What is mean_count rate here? 19.6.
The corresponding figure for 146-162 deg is 23.9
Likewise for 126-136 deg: 20.2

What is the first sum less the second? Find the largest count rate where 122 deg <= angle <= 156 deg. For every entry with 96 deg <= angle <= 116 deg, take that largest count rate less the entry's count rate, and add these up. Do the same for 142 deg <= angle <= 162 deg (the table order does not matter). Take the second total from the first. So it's 14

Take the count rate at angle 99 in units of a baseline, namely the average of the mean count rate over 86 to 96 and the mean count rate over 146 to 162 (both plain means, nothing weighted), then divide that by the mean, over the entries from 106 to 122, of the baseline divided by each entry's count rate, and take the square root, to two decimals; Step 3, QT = 0.88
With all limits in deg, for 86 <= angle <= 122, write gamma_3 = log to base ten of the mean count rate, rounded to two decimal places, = 1.30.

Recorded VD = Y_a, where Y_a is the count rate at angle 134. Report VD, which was 20.32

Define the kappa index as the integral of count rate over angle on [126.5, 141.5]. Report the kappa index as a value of 315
